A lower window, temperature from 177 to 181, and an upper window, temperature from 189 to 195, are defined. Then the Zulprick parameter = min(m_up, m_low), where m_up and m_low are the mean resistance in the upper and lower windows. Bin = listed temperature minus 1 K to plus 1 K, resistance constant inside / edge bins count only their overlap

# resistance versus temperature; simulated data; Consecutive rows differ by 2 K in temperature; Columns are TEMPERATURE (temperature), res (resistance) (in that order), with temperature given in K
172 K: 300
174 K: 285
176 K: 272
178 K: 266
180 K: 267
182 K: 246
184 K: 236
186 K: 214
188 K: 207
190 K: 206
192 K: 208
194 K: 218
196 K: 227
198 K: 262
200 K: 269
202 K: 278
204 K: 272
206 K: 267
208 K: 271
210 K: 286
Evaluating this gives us 211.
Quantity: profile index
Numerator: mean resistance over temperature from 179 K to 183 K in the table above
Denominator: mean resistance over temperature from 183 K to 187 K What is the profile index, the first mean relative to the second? 1.14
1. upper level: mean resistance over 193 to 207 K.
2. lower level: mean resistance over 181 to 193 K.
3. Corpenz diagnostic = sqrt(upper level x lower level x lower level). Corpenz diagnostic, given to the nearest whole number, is 3513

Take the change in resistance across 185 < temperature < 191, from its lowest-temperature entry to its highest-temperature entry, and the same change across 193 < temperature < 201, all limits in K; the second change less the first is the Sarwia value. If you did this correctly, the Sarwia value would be 59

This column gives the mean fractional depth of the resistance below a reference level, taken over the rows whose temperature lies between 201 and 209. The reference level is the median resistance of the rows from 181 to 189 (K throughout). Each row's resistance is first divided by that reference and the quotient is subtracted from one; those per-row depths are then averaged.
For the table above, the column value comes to -0.21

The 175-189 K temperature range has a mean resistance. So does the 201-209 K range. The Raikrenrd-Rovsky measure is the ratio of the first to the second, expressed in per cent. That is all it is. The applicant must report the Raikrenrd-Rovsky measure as 90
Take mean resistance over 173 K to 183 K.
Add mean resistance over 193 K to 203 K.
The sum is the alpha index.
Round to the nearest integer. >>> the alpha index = 518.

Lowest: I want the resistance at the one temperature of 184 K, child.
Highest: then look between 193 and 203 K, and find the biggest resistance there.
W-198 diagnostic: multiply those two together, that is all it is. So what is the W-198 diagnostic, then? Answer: 65608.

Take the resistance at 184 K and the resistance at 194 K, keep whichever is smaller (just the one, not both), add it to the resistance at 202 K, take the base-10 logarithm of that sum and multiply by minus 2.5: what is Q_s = -6.74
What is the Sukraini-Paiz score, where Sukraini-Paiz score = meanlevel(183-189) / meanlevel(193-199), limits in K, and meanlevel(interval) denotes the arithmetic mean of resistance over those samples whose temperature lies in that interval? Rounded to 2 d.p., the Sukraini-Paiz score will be 0.93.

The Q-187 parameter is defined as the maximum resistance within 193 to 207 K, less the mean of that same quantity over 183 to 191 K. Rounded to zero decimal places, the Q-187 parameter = 62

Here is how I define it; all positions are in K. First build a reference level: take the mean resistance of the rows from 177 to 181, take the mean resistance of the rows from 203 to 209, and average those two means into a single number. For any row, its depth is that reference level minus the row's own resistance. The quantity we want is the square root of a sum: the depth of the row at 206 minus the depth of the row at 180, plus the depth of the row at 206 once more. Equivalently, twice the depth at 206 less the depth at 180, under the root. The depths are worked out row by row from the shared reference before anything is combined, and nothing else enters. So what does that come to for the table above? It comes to 1.1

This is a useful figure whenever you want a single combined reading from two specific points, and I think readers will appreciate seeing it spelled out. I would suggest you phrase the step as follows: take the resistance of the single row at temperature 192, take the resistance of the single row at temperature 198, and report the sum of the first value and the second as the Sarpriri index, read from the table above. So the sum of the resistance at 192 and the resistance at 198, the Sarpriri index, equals 470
